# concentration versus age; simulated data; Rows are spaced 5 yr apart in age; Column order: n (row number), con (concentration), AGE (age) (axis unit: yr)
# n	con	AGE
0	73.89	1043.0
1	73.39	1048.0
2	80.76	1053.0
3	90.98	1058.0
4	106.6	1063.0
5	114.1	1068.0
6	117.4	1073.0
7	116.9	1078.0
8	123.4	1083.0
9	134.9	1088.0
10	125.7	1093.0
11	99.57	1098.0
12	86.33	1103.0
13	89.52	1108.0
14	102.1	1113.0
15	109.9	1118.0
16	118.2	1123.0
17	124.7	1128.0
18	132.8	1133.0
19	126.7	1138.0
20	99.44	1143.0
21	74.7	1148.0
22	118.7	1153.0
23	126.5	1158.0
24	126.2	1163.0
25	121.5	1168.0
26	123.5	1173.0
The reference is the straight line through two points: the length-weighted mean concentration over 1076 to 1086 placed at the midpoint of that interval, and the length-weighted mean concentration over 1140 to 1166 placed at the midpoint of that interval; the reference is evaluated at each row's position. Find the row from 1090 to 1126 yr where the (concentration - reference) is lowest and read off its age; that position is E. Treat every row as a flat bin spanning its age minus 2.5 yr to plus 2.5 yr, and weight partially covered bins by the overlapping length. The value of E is 1103.0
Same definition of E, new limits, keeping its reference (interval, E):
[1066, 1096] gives 1068.0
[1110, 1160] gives 1148.0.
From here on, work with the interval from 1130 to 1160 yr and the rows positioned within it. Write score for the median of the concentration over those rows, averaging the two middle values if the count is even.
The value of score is 123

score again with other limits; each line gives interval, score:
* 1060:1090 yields 117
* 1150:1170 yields 124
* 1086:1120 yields 102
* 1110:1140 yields 121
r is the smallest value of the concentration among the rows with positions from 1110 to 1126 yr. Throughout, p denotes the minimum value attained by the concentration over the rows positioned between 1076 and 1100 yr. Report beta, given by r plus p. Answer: 202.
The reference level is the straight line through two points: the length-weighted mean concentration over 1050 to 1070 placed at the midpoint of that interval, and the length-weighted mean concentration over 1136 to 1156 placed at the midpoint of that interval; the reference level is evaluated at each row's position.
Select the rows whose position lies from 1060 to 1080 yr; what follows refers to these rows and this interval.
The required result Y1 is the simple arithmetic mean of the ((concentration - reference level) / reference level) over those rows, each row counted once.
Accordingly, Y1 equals 0.16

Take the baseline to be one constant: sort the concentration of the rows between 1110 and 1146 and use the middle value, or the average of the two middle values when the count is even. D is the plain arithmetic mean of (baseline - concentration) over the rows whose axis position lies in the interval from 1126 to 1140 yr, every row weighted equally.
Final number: -10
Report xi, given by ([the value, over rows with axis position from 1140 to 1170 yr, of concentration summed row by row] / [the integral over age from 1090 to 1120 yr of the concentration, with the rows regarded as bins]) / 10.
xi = 0.0217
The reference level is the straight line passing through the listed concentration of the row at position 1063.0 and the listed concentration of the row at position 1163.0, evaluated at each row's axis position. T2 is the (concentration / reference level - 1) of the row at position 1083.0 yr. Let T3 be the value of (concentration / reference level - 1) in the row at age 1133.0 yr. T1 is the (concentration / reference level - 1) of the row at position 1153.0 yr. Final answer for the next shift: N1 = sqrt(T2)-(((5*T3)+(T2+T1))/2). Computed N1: 0.0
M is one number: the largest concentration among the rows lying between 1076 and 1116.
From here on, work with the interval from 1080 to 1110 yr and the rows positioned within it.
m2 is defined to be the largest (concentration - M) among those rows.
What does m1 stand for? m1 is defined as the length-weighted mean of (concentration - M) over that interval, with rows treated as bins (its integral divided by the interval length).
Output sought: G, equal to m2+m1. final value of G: -25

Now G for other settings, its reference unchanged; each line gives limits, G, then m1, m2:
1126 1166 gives -21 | -19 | -2.1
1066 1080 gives -36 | -19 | -17.5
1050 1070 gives -59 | -38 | -20.8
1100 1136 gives -28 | -26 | -2.1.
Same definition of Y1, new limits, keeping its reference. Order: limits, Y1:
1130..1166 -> 0.09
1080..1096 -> 0.28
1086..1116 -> 0.06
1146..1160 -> 0.01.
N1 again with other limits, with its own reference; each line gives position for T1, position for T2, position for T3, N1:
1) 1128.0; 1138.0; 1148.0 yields 1.2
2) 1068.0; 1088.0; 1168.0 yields 0.4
